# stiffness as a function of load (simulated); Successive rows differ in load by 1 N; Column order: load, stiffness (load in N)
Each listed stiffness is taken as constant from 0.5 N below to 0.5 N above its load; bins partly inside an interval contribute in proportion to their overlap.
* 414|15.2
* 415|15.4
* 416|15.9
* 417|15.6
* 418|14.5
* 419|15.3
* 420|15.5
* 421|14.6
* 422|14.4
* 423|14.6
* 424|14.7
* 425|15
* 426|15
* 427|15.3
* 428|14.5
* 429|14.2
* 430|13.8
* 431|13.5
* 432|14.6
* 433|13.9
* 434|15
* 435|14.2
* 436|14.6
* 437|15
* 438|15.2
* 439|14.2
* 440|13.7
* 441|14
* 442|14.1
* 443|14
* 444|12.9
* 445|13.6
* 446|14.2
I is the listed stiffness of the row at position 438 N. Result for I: 15.2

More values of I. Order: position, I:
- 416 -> 15.9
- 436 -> 14.6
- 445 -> 13.6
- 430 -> 13.8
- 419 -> 15.3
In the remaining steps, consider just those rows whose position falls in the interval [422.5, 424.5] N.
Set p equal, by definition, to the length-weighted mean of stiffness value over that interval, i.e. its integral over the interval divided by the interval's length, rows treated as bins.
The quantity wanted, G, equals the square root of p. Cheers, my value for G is 3.83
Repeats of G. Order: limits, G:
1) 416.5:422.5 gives 3.87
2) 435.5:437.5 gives 3.85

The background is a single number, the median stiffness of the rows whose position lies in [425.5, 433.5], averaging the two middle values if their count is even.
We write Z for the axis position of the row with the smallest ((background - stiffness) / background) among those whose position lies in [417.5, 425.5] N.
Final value 420 N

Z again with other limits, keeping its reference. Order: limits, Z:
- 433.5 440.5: 438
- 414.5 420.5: 416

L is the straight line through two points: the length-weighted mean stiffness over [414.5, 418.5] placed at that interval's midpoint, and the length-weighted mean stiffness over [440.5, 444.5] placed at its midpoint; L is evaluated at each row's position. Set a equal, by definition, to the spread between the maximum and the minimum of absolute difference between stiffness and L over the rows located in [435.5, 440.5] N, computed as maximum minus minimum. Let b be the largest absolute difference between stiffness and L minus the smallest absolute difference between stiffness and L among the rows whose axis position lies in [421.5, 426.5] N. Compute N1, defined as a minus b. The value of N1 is 0.53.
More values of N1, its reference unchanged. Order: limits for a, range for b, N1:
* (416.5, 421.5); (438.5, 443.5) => 0.49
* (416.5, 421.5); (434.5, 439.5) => -0.51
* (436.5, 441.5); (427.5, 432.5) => 0.20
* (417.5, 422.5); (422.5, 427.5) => 0.23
